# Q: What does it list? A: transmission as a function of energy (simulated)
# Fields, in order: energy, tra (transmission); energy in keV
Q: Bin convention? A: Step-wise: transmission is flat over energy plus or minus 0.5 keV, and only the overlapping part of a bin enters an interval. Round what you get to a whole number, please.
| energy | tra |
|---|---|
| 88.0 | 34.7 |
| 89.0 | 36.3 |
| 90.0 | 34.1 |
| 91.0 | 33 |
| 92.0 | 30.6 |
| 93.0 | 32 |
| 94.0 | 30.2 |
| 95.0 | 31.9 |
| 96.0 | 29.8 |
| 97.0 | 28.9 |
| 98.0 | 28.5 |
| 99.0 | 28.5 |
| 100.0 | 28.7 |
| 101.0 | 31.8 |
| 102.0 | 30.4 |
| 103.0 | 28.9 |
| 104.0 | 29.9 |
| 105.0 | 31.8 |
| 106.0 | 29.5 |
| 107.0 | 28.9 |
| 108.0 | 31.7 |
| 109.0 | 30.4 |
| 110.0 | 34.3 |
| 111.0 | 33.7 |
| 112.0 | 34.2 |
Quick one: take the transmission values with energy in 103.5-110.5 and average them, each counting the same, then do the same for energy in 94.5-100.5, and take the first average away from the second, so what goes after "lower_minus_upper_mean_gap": -2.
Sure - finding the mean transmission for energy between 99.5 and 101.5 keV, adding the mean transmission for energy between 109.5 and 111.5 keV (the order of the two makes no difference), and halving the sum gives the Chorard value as 32.1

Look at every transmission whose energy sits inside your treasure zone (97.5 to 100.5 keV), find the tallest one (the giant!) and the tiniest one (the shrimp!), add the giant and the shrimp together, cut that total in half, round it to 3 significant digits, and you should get 28.6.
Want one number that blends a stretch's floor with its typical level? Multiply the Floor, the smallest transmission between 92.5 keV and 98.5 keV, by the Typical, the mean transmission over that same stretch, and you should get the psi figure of 861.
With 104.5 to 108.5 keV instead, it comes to 881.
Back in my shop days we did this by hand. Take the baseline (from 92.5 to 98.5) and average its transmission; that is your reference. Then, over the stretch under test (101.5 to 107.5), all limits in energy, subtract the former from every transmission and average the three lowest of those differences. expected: -1.1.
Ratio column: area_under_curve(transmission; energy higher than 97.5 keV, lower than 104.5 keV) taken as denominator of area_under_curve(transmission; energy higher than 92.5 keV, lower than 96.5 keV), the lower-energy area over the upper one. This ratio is 0.60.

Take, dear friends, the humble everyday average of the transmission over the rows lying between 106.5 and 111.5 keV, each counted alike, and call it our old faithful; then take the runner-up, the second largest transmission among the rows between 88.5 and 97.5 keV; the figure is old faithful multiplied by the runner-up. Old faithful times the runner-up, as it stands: 1084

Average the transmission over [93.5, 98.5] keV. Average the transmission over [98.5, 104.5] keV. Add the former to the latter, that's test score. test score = 59.6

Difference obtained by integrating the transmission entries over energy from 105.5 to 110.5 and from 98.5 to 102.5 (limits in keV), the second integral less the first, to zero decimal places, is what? -35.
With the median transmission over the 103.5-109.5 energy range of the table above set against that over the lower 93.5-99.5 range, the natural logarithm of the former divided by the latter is 0.027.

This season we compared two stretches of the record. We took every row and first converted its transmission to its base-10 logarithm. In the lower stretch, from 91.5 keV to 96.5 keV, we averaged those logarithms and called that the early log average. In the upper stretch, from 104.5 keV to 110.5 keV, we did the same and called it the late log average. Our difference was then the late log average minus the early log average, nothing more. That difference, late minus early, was 0.002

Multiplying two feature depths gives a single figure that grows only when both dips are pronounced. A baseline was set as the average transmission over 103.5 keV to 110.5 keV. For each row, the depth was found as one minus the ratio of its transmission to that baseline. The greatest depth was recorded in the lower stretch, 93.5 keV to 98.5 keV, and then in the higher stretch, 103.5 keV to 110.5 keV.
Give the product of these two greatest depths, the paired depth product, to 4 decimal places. 0.0052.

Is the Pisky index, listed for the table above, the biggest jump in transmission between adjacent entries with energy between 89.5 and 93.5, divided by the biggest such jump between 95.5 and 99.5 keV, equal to 2.7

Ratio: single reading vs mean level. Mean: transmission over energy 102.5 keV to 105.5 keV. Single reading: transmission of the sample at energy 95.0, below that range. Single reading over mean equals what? 1.06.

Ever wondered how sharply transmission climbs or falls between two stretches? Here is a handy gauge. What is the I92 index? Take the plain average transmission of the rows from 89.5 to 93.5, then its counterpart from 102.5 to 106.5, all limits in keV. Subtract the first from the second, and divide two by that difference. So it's -1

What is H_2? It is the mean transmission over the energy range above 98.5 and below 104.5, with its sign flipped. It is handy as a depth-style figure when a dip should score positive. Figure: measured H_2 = -29.7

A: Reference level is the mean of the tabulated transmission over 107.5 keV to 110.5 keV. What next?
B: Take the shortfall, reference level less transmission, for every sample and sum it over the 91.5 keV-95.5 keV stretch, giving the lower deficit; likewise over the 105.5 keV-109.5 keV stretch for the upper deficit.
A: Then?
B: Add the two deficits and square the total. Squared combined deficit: 141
